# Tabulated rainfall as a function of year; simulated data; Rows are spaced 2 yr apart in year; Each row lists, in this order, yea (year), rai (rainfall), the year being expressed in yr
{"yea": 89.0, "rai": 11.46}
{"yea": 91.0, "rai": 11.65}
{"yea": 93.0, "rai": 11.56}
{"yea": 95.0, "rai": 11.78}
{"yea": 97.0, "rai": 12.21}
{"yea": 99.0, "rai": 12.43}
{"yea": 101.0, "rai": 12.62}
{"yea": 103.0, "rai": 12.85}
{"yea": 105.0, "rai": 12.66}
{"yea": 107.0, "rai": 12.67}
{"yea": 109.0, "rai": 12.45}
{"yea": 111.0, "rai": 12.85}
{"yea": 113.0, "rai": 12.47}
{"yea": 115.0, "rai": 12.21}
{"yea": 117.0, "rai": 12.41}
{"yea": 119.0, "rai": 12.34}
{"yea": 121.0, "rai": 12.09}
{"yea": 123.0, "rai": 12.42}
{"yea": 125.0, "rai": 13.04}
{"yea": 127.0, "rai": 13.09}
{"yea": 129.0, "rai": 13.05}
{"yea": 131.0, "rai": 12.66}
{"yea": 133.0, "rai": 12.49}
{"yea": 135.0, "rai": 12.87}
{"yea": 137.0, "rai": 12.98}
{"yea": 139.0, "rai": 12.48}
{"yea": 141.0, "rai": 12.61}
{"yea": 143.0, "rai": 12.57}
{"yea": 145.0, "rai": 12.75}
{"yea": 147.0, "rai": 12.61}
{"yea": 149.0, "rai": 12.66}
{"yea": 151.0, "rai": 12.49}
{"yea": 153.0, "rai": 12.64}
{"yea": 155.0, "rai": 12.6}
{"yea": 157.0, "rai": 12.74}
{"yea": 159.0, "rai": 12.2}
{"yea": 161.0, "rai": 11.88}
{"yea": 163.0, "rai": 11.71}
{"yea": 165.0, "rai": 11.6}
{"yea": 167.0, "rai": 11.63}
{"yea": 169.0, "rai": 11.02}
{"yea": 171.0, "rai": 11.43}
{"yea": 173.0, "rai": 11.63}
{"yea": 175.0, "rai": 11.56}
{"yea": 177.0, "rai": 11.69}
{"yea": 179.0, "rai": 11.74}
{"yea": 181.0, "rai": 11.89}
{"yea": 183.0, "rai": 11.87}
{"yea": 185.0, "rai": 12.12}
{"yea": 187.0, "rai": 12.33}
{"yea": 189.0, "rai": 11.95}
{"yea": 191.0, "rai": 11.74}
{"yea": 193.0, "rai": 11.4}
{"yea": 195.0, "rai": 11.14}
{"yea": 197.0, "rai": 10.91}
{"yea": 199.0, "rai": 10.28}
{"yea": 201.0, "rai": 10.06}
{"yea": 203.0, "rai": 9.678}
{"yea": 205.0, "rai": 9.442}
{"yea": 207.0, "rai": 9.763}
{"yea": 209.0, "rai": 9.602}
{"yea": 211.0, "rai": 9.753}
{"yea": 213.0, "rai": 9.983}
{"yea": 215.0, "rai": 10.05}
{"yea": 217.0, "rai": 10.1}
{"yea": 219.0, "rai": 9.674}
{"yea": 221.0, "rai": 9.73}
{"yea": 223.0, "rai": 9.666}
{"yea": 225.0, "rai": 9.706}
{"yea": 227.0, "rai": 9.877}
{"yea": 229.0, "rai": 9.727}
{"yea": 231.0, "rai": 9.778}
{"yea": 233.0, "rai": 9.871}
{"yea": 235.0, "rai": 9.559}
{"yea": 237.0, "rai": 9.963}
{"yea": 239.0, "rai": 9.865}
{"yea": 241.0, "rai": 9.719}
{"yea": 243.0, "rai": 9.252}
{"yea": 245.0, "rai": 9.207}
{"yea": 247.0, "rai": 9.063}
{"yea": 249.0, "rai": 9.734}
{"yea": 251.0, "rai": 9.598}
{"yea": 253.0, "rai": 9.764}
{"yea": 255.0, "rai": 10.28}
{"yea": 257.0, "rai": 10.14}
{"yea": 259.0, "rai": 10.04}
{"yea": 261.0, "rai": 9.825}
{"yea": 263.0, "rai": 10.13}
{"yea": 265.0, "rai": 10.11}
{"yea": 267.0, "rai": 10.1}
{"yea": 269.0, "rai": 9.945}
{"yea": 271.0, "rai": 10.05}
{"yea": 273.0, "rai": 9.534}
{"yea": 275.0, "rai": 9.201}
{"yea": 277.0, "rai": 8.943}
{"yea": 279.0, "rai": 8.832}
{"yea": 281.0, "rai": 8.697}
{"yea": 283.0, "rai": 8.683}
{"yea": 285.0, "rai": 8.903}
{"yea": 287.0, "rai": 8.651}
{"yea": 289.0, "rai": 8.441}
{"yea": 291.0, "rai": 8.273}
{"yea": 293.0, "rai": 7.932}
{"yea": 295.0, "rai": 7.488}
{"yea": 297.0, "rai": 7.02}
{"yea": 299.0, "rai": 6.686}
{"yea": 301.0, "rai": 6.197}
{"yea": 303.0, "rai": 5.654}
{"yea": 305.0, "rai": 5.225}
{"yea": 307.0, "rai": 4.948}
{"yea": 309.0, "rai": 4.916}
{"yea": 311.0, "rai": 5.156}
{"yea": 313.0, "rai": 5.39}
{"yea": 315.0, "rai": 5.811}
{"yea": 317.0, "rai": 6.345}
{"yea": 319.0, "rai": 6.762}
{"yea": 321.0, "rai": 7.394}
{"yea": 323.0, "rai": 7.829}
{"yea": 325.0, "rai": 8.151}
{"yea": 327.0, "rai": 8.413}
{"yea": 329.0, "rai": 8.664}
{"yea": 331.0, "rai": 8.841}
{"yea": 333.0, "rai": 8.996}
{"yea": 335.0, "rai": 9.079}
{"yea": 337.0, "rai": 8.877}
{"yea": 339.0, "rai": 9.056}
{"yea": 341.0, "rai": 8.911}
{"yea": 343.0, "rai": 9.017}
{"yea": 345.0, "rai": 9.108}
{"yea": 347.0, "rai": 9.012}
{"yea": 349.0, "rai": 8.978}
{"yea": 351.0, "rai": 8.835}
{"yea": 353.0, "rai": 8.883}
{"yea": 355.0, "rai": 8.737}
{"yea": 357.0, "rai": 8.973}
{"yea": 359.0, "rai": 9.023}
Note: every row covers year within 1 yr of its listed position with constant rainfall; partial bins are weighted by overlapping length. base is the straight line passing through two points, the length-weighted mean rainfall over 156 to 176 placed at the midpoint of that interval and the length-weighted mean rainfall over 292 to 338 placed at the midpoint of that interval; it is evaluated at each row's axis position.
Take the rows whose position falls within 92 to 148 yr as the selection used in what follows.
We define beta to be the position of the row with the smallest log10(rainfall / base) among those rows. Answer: 93.0 yr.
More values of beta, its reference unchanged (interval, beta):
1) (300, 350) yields 307.0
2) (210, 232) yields 211.0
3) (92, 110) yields 93.0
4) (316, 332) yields 317.0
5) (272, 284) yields 281.0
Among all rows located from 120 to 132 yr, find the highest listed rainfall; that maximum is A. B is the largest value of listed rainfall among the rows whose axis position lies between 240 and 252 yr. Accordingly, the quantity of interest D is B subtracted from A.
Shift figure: 3.4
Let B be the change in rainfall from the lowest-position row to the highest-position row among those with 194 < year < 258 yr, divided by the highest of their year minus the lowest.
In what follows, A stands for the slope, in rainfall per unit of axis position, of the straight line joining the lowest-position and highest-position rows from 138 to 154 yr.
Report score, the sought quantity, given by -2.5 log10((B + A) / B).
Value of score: 1.3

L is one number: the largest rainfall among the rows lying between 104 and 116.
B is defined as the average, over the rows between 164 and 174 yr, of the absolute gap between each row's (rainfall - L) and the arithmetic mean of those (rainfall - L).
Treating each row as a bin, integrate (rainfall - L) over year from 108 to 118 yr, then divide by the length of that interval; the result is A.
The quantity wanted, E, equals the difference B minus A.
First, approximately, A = -0.4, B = 0.190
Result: 0.6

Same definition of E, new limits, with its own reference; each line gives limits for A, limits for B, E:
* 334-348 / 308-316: 4.1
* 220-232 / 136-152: 3.2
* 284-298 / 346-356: 4.8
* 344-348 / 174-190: 4.0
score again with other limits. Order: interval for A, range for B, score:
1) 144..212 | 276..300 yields -0.4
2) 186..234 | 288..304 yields -0.3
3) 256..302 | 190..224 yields -0.9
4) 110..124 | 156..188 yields -1.4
